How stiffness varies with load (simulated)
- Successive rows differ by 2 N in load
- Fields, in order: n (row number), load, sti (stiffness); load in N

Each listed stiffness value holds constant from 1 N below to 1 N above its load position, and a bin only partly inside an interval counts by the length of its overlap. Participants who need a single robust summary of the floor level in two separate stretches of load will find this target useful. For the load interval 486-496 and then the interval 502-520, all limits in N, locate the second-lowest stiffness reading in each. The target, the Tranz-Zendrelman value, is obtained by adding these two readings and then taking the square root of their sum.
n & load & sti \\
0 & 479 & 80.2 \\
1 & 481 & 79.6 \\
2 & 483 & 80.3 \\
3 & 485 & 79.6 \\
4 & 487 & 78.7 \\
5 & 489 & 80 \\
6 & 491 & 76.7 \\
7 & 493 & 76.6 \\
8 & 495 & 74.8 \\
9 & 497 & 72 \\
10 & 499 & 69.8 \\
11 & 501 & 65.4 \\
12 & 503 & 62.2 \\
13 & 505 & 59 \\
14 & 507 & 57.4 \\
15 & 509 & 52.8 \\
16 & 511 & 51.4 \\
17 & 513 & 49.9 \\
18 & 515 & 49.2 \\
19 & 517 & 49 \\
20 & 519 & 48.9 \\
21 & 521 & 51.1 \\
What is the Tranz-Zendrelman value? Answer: 11.2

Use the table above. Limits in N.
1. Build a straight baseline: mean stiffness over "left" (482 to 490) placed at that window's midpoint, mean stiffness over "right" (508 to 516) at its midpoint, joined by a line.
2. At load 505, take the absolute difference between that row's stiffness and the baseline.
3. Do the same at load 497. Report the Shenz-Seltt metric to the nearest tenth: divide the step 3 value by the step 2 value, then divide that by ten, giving 1.1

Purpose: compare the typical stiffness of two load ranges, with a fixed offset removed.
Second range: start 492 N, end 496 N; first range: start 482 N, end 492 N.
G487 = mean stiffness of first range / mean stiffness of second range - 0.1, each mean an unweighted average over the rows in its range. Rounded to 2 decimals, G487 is 0.94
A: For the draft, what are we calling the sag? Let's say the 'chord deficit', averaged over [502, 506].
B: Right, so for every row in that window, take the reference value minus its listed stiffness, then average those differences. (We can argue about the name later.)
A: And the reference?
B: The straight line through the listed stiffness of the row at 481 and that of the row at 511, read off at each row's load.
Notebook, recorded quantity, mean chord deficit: -3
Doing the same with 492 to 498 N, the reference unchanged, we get -8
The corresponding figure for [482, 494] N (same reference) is -6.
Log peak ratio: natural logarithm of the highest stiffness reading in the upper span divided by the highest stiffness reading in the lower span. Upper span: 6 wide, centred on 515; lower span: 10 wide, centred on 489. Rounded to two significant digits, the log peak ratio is -0.47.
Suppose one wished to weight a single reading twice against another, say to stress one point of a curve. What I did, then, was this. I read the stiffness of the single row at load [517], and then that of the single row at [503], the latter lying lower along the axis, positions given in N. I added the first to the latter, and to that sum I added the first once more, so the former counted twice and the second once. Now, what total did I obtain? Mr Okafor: 160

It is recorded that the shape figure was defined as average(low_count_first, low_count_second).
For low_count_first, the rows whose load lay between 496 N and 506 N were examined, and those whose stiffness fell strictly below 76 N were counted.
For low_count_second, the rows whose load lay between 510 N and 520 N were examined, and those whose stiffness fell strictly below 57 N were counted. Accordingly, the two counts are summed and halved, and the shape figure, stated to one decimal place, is 5.0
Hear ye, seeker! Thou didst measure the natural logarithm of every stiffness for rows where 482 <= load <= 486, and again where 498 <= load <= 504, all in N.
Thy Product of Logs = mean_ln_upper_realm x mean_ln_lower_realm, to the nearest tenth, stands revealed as 18.3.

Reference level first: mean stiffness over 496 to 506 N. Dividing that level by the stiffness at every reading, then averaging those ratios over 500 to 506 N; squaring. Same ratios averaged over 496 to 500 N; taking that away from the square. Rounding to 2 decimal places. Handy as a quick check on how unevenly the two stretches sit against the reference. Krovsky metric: 0.19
